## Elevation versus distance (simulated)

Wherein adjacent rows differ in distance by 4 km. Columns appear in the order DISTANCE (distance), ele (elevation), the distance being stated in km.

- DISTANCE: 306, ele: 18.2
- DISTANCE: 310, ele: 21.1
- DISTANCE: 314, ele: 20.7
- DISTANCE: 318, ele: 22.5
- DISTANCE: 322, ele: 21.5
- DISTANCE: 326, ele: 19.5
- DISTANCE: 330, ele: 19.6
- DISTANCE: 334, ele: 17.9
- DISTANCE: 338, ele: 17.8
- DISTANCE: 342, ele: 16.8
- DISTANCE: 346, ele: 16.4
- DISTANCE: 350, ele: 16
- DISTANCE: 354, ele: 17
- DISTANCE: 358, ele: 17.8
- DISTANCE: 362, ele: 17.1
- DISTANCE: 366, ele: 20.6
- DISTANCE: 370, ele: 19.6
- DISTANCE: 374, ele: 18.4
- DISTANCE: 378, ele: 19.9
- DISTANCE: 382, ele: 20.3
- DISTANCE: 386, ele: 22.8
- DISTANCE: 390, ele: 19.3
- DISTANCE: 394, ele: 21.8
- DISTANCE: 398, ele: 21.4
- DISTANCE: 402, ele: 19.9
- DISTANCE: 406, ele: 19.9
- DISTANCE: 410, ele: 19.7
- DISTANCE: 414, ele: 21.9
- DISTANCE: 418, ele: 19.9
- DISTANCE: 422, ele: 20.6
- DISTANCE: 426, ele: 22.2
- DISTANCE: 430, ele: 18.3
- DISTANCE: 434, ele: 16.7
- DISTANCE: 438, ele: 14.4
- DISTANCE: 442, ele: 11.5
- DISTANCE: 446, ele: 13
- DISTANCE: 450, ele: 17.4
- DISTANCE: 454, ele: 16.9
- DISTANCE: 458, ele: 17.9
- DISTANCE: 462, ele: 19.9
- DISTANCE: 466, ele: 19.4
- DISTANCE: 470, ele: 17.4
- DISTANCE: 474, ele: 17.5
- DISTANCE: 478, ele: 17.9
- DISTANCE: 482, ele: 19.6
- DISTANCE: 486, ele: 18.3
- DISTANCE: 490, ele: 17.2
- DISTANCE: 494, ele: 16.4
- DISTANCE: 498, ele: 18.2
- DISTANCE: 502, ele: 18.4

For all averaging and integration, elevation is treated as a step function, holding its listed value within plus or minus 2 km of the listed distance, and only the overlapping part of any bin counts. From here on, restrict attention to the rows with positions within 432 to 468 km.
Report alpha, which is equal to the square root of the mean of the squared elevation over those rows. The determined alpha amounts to 16.6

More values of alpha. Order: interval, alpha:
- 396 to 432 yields 20.5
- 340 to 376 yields 17.8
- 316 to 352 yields 18.8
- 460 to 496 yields 18.2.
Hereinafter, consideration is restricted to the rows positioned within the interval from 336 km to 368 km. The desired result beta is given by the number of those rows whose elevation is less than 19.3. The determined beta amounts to 7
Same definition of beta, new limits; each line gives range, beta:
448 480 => 6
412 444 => 4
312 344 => 3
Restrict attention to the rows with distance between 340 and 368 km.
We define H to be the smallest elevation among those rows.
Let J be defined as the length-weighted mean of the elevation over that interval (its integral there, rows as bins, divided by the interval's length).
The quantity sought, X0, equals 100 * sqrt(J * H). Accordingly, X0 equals 1668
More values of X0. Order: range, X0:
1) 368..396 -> 1933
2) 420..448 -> 1385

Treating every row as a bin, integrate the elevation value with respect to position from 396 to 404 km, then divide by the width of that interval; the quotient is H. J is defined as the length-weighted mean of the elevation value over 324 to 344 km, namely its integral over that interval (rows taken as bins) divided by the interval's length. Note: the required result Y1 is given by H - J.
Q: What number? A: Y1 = 2.3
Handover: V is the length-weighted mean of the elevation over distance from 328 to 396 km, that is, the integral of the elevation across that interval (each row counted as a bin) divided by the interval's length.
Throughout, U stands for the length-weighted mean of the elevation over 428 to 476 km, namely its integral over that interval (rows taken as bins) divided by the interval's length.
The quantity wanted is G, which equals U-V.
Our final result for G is -2.1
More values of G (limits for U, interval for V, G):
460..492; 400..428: -2.2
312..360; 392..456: 0.2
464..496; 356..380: -0.9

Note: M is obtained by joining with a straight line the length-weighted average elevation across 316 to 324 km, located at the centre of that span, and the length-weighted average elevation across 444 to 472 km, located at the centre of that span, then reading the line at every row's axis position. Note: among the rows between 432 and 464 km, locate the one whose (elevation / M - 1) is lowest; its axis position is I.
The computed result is 442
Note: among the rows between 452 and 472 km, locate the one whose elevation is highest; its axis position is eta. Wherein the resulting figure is 462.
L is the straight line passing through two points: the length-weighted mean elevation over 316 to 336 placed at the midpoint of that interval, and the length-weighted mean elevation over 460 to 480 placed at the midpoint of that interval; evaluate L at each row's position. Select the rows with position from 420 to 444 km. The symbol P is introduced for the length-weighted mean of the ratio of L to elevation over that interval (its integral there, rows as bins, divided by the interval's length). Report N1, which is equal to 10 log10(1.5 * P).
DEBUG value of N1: 2.35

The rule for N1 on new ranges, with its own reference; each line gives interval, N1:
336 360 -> 2.47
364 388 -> 1.63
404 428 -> 1.42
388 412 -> 1.54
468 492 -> 1.84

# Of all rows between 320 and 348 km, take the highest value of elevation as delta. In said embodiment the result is 21.5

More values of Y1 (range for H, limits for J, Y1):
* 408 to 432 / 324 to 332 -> 0.9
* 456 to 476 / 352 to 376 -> 0.0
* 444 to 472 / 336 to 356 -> 0.6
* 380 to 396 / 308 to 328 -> 0.0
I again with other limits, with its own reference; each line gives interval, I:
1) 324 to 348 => 346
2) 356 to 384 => 362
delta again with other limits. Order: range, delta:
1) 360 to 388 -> 22.8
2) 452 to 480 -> 19.9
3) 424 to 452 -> 22.2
